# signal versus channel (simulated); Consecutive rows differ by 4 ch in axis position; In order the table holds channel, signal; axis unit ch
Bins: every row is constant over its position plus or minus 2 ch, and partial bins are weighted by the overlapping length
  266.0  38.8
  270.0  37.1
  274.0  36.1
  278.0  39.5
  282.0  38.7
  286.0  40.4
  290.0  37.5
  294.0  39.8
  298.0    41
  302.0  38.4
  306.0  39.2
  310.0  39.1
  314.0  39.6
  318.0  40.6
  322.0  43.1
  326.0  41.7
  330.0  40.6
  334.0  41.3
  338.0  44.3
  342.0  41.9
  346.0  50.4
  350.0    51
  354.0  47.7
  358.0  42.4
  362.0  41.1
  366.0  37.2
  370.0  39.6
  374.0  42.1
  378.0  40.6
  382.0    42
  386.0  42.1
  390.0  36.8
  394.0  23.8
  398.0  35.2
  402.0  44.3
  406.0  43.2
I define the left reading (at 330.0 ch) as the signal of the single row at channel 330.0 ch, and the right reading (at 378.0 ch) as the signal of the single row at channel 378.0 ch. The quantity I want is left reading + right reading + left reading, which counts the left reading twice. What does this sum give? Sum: 122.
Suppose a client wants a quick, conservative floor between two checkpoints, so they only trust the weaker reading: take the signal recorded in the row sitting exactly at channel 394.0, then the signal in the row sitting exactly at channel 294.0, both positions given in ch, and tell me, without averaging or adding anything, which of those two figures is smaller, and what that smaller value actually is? 24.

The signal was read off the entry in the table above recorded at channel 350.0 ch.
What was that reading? 51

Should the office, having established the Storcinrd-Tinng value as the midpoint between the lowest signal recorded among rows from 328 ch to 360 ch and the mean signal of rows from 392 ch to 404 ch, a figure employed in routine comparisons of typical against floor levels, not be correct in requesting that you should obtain 37.5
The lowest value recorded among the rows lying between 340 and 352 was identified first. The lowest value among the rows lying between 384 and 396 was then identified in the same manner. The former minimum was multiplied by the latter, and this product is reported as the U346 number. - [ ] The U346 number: 997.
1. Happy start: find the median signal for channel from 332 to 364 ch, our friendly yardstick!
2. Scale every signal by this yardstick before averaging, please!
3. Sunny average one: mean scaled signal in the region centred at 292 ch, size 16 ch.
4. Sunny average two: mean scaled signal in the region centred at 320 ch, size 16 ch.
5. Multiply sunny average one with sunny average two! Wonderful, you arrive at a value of 0.87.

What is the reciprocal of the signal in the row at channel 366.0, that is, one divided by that 0.0269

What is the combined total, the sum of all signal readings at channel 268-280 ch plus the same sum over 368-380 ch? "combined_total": 235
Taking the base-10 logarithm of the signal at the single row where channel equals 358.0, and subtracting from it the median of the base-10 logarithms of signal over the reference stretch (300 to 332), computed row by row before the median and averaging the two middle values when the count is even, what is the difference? 0.024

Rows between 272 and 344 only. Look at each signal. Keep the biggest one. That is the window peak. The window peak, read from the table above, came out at 44.3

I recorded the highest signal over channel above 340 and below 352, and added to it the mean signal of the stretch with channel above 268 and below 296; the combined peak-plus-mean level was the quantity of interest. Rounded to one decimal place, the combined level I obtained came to 89.4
